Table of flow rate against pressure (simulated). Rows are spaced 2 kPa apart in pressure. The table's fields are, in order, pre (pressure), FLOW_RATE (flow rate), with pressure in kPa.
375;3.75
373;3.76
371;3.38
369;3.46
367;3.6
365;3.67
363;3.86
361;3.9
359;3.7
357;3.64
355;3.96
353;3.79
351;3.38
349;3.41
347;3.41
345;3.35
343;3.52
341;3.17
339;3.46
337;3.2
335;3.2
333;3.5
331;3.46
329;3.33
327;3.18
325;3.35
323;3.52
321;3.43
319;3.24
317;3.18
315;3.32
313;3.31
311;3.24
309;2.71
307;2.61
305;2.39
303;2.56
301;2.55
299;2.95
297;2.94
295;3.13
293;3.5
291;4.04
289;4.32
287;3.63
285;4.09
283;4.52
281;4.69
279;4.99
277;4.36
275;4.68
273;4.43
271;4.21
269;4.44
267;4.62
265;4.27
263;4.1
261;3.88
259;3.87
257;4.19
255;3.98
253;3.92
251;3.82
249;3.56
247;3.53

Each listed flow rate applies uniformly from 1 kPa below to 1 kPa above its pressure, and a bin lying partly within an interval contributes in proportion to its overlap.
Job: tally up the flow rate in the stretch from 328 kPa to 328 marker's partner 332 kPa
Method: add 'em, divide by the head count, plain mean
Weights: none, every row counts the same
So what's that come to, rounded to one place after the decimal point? 3.4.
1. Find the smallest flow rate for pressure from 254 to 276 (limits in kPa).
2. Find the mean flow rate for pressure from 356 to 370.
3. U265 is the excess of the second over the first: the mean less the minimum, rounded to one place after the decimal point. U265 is -0.2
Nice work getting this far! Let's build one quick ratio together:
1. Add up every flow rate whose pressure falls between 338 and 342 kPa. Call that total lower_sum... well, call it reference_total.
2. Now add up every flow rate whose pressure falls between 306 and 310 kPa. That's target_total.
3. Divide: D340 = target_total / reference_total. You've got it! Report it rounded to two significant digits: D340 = 0.80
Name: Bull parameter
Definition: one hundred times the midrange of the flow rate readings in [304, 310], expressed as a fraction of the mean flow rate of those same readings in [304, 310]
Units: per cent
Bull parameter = 99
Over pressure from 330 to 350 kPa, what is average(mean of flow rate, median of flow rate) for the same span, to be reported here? 3.4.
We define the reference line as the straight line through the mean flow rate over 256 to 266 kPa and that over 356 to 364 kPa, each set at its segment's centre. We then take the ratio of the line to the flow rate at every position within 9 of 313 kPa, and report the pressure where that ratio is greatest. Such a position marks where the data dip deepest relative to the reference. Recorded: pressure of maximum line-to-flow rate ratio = 305 kPa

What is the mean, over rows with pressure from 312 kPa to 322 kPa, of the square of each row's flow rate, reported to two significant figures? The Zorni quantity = 11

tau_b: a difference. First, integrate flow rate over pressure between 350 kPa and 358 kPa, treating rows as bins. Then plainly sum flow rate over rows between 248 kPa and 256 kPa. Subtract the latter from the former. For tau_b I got 14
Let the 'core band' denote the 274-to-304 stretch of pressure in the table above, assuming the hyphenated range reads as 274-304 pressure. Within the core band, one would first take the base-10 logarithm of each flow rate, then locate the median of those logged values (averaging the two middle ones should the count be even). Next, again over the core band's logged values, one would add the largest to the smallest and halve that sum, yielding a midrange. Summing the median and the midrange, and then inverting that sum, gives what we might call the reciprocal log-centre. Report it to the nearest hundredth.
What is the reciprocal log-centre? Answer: 0.86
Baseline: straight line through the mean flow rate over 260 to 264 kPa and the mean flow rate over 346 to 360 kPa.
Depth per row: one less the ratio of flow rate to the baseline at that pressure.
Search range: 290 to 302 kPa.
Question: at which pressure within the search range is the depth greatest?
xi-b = 301 kPa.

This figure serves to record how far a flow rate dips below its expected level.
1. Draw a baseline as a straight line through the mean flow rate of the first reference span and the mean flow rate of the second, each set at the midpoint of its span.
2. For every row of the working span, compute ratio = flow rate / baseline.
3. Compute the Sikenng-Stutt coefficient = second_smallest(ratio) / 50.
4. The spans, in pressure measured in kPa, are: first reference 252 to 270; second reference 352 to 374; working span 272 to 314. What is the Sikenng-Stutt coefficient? 0.0129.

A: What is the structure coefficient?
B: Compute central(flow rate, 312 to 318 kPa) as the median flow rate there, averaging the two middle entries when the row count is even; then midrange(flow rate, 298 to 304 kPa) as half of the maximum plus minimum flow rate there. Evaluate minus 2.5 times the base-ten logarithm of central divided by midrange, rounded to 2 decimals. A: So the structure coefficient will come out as -0.20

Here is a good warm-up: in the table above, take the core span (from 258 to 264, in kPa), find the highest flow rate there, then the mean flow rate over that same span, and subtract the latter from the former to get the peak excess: 0.15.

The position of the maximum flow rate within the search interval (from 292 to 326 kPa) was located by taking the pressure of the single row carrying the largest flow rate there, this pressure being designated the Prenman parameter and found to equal 323 kPa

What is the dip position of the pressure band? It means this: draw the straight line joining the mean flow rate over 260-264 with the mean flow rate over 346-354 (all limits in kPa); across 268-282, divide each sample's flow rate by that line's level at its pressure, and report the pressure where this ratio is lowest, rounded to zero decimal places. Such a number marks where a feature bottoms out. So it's 271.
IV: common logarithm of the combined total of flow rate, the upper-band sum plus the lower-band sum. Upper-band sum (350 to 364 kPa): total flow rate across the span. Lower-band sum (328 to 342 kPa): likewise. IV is 1.70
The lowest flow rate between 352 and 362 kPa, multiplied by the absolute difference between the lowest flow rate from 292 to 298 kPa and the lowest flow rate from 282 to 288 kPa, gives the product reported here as 3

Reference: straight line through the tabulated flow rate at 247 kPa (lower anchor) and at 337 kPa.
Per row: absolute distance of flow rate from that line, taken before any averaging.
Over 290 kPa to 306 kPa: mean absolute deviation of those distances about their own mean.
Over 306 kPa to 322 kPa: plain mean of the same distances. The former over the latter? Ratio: 1.17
